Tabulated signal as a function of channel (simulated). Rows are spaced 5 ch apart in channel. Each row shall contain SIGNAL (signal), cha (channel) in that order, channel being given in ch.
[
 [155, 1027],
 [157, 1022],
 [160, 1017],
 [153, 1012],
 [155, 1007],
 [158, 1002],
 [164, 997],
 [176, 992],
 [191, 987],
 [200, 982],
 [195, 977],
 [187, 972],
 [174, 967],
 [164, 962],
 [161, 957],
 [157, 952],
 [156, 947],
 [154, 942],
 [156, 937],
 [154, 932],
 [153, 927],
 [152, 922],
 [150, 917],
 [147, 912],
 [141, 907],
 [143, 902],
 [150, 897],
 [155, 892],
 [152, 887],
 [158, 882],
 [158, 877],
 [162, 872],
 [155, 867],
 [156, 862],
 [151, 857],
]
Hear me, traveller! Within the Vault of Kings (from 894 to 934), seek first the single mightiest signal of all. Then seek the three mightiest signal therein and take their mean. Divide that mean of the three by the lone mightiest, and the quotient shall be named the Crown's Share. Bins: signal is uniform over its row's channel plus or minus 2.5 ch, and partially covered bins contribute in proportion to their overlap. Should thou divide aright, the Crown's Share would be 0.994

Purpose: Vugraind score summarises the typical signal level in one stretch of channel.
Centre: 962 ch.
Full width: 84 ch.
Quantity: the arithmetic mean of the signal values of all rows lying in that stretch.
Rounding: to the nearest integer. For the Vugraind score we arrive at 168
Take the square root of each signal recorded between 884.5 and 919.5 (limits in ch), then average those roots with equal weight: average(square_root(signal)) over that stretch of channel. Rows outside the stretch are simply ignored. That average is 12.2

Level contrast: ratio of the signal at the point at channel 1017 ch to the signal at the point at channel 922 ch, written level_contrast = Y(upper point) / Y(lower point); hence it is 1.05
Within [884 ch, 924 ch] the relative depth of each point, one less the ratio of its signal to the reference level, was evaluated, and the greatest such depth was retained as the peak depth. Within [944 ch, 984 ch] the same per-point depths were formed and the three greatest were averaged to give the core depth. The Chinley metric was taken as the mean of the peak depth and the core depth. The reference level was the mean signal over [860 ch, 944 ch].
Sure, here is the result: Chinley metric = 0.021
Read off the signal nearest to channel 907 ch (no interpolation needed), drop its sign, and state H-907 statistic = 141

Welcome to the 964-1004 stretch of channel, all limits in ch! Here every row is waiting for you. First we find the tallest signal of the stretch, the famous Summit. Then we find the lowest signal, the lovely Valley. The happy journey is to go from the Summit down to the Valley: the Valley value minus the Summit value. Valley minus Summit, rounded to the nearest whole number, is -42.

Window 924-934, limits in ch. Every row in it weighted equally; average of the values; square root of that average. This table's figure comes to 12.4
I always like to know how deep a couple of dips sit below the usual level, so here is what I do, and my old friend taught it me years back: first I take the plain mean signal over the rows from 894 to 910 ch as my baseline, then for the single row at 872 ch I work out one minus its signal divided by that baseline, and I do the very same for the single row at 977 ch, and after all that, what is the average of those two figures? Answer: -0.23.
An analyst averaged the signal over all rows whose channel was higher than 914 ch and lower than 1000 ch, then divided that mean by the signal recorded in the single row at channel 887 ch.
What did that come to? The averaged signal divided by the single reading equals 1.10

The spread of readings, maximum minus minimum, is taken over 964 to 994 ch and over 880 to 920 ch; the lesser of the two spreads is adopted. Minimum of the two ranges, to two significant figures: 17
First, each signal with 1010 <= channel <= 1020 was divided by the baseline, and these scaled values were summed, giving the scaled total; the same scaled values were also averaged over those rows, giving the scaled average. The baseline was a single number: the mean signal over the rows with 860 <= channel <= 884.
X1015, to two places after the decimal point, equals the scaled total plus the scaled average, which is 2.98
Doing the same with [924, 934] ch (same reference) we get 2.92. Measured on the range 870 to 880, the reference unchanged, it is 3.04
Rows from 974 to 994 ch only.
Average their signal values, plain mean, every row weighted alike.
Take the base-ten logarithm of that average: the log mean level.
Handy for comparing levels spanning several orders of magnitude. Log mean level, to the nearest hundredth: 2.28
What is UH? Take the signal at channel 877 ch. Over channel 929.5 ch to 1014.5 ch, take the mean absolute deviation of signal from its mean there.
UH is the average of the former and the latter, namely 86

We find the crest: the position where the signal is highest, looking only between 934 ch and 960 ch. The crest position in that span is 957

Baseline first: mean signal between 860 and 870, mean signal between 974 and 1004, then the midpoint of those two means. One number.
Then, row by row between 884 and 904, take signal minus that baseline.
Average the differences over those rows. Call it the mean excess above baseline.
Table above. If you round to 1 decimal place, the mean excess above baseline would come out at -18.1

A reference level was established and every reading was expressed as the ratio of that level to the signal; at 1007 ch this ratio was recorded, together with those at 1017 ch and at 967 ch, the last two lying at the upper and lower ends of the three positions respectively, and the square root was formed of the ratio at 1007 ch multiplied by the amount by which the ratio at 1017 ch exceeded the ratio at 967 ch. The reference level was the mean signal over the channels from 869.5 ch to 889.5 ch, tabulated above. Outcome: 0.28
